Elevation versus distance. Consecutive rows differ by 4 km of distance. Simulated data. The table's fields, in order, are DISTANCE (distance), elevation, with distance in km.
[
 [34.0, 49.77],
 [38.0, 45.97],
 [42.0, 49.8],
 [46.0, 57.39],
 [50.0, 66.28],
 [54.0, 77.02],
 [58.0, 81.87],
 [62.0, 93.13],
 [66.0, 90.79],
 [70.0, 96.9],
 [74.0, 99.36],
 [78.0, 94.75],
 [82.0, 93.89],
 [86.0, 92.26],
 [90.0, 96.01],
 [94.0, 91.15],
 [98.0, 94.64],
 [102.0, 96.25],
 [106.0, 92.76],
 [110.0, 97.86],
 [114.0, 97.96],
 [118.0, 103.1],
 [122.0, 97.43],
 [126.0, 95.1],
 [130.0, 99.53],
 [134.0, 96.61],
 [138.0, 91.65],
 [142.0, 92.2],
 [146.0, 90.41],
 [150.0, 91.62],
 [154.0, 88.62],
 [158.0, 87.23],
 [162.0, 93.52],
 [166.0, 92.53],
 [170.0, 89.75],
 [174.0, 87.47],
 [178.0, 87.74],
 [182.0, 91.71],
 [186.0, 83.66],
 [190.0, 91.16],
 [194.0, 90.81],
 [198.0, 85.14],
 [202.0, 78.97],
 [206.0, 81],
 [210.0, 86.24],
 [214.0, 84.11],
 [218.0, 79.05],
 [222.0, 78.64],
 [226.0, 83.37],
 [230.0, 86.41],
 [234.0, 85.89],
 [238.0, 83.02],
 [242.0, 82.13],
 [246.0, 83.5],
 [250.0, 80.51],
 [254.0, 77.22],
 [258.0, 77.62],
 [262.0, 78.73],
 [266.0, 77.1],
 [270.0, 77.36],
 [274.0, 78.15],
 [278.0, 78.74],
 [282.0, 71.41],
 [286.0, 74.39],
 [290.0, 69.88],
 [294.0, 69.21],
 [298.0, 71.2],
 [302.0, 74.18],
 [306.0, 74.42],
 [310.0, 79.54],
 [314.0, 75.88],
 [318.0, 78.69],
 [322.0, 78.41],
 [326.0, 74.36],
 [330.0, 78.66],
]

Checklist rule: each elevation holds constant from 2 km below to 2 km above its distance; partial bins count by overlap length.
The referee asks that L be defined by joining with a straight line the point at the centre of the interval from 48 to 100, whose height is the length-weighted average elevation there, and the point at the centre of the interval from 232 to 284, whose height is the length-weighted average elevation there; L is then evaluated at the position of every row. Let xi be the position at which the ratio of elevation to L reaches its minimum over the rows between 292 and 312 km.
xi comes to 294.0 km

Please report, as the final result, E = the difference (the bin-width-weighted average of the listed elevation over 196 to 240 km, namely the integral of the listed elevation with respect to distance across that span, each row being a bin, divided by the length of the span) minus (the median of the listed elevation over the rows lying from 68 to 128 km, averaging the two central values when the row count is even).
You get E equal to -13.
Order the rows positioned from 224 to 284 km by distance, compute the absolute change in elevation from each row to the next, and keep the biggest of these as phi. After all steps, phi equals 7.3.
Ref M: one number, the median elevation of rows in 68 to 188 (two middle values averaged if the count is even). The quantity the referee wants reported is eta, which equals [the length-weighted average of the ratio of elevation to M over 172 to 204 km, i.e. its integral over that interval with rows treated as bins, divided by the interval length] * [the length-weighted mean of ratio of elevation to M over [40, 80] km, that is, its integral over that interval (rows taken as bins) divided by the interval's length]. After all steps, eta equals 0.81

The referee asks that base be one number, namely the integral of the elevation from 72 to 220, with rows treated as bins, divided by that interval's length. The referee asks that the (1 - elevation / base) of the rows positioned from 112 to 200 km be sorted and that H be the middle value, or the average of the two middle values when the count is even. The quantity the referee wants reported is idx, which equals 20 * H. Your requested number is 0.0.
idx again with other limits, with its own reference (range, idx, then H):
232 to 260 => 2.0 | 0.102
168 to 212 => 0.9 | 0.043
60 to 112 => -0.7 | -0.035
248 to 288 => 3.1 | 0.153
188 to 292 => 2.6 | 0.128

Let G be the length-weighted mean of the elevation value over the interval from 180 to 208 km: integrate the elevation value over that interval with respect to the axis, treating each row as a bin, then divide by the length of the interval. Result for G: 86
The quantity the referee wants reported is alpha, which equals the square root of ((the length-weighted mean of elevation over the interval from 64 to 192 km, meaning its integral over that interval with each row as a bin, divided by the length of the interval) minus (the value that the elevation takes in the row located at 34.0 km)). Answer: 6.6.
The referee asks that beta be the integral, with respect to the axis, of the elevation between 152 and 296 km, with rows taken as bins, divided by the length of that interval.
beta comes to 83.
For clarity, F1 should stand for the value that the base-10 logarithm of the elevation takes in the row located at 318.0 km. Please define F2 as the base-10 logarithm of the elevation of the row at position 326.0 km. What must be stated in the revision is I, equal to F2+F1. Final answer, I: 3.77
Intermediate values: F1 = 1.90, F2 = 1.87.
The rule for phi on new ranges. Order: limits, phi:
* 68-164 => 6.3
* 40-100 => 11.3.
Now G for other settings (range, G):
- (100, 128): 97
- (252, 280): 78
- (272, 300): 73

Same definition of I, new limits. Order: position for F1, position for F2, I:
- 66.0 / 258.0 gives 3.85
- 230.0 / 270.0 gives 3.83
